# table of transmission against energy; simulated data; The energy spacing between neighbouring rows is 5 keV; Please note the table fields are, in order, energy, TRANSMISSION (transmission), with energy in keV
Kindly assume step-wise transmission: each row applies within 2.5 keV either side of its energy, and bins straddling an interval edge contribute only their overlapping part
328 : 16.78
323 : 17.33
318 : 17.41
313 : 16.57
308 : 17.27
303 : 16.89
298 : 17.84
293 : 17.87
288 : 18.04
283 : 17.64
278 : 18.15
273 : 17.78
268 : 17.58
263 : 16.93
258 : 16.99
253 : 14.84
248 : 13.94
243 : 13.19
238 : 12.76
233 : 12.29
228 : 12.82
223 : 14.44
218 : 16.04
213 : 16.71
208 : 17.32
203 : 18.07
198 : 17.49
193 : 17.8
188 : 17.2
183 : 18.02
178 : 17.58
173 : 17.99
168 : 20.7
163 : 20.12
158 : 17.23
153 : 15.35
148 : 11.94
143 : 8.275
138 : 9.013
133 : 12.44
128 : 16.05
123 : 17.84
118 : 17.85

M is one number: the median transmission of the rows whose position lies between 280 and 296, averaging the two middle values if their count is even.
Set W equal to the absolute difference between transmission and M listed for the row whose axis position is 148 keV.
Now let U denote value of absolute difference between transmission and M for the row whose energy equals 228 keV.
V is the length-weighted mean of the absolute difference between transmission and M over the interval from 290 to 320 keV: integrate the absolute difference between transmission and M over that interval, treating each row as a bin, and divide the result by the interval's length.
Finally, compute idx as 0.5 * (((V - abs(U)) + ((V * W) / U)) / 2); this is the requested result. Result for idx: -1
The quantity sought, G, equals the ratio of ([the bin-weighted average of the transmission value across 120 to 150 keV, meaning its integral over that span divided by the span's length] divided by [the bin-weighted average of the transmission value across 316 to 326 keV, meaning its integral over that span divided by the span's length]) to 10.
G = 0.07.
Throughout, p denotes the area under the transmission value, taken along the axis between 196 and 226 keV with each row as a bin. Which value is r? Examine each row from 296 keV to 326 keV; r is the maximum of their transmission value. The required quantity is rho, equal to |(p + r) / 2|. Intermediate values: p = 498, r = 17.84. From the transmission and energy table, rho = 258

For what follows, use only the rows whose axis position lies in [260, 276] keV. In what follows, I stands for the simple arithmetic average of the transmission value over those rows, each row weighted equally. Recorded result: 17.4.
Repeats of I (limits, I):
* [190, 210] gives 17.7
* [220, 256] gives 13.5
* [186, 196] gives 17.5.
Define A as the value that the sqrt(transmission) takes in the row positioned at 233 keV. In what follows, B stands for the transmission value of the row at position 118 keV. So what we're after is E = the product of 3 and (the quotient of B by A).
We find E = 15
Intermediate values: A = 3.51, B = 17.85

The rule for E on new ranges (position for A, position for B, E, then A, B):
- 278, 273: 13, 4.26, 17.78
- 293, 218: 11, 4.23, 16.04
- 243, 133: 10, 3.63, 12.44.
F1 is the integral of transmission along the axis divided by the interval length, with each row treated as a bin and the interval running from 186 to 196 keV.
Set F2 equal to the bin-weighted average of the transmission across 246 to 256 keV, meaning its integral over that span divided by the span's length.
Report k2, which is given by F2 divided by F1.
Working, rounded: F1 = 17.5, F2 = 15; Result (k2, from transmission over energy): 0.83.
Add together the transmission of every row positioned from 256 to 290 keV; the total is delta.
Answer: 123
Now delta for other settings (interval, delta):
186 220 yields 121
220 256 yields 94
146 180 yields 121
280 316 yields 122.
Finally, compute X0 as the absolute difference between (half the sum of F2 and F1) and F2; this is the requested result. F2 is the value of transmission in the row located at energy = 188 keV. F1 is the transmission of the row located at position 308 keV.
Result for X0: 0.0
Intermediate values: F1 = 17.27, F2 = 17.2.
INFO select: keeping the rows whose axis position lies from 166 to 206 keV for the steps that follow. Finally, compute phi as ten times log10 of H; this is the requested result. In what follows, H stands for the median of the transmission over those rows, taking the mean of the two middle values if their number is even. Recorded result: 12.5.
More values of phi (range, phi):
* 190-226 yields 12.4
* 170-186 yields 12.6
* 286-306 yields 12.5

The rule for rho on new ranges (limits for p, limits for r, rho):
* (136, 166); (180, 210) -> 217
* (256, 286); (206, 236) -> 272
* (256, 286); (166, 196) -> 273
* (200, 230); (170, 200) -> 249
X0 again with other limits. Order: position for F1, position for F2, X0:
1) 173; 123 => 0.1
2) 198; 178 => 0.0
